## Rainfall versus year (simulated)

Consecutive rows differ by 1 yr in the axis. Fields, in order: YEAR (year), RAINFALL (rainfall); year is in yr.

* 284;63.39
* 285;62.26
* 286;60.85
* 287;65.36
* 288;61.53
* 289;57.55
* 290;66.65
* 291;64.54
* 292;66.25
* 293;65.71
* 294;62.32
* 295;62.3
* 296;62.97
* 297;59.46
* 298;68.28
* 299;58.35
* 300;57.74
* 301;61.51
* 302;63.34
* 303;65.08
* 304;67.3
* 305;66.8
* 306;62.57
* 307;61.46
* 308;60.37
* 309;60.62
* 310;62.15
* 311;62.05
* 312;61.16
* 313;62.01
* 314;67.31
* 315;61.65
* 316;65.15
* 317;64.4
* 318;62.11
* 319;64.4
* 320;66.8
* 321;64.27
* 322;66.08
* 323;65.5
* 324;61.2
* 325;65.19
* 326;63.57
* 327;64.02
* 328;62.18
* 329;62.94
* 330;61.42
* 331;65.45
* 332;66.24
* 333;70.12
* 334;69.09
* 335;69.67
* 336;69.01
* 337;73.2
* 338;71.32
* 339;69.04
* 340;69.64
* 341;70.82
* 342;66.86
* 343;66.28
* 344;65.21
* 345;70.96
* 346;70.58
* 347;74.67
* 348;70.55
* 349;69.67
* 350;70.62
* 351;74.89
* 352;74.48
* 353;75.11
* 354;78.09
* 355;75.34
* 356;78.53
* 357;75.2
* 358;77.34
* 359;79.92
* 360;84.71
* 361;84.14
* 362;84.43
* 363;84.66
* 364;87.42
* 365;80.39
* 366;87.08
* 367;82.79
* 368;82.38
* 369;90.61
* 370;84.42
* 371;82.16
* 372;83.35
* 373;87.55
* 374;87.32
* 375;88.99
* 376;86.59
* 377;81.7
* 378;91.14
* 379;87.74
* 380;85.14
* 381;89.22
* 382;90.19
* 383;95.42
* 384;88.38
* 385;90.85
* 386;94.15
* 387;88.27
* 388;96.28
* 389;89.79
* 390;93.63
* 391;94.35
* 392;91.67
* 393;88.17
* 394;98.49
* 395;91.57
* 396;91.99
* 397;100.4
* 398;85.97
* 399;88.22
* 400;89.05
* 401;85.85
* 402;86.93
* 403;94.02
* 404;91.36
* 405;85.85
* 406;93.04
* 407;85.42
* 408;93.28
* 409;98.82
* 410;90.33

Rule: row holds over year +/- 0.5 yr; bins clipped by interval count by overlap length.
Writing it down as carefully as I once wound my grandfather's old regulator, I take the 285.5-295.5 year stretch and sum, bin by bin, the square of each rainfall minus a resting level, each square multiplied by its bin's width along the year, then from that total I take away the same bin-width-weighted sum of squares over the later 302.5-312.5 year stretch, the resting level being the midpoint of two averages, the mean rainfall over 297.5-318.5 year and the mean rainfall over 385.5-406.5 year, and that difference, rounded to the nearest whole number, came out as -80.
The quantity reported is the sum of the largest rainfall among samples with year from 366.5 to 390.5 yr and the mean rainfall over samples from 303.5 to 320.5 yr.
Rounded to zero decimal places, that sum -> 160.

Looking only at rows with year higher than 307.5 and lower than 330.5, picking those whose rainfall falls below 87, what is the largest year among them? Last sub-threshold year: 330 yr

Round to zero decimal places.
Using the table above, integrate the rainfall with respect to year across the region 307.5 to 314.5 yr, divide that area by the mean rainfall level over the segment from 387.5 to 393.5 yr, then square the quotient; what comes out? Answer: 22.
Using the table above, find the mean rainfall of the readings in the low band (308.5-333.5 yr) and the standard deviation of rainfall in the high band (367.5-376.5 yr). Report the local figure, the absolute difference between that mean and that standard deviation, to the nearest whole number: 61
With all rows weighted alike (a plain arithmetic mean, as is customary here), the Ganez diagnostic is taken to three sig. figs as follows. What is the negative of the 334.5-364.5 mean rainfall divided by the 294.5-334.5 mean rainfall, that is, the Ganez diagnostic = -1.17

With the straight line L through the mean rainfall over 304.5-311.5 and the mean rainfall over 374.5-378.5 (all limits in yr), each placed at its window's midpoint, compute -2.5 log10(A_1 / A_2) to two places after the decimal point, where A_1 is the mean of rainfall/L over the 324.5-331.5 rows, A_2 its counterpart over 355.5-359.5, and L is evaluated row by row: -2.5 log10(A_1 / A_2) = 0.06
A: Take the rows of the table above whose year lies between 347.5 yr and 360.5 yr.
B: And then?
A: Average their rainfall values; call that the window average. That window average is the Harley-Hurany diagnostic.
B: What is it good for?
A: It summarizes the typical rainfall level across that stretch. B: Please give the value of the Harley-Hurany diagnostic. 76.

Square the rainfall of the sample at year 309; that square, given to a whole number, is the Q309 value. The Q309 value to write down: 3675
